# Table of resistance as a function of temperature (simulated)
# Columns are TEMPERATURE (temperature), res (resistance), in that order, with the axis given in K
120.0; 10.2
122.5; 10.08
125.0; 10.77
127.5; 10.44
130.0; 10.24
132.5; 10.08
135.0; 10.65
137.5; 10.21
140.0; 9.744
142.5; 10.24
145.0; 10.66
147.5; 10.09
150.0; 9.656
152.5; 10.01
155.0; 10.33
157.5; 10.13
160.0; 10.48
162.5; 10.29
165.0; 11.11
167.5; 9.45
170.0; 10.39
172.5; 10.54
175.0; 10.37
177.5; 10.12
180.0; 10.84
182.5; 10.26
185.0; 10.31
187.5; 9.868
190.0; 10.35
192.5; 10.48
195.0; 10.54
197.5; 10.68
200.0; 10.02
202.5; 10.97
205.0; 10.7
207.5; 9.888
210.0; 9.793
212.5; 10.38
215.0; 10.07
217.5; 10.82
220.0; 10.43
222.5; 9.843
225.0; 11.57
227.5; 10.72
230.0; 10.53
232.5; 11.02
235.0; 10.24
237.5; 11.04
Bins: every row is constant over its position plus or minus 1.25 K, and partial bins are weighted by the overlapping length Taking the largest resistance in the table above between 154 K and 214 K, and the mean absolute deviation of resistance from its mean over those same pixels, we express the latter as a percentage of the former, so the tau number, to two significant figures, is 2.5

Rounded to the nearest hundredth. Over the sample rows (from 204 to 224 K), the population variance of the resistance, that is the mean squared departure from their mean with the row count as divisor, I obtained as 0.14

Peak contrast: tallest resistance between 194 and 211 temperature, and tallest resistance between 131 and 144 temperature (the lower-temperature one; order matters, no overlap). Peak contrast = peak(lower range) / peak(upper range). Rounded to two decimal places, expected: 0.97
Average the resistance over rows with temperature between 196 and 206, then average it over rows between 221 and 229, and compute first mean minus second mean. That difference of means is -0.1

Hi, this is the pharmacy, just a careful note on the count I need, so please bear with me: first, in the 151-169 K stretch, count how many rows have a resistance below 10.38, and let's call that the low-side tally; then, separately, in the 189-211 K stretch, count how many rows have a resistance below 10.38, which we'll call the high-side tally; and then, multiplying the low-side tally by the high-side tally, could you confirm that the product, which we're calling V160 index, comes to 20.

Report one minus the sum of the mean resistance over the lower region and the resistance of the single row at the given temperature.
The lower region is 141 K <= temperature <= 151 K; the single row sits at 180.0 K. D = -20.0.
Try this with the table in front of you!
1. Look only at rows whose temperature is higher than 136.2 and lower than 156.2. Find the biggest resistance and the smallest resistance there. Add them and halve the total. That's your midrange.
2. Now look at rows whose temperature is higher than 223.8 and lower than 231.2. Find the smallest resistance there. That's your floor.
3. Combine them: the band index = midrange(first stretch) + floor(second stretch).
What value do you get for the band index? 20.7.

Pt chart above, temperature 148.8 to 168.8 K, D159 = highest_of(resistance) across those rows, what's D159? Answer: 11.11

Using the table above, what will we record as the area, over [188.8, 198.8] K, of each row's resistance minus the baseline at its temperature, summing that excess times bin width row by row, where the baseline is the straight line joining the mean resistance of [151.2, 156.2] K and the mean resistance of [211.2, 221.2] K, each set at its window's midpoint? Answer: 1.8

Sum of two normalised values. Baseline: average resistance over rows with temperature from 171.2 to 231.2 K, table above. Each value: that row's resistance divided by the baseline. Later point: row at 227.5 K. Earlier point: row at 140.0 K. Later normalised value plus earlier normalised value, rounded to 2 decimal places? 1.96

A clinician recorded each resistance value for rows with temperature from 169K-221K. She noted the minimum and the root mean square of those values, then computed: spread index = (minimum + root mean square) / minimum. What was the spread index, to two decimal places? 2.06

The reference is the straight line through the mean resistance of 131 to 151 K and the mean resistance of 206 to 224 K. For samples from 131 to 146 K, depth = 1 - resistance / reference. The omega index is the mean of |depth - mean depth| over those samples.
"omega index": 0.0256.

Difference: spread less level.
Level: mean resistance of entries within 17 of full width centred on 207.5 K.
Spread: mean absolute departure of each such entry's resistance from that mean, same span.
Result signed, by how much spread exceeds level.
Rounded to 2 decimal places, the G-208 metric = -9.90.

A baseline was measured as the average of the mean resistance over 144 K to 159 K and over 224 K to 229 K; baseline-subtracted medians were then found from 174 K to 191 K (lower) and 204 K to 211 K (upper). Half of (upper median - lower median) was -0.21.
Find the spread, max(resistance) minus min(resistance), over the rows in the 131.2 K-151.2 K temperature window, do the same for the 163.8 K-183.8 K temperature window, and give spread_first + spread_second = 2.7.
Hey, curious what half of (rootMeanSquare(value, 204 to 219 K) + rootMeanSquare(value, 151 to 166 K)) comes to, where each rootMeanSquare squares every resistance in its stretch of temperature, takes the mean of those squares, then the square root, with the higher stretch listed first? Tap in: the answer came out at 10.3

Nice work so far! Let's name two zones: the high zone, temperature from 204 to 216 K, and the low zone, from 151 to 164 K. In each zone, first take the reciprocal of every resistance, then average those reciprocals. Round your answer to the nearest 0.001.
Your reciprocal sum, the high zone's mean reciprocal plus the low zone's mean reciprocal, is 0.196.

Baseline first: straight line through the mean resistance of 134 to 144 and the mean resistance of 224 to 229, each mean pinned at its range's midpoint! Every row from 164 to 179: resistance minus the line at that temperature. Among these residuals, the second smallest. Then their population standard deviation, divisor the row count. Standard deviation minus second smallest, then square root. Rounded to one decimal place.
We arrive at 1.0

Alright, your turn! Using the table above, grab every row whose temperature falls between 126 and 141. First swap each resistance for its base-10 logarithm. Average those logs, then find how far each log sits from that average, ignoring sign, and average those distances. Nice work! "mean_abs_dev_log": 0.0092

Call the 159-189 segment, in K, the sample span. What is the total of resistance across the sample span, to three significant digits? 124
